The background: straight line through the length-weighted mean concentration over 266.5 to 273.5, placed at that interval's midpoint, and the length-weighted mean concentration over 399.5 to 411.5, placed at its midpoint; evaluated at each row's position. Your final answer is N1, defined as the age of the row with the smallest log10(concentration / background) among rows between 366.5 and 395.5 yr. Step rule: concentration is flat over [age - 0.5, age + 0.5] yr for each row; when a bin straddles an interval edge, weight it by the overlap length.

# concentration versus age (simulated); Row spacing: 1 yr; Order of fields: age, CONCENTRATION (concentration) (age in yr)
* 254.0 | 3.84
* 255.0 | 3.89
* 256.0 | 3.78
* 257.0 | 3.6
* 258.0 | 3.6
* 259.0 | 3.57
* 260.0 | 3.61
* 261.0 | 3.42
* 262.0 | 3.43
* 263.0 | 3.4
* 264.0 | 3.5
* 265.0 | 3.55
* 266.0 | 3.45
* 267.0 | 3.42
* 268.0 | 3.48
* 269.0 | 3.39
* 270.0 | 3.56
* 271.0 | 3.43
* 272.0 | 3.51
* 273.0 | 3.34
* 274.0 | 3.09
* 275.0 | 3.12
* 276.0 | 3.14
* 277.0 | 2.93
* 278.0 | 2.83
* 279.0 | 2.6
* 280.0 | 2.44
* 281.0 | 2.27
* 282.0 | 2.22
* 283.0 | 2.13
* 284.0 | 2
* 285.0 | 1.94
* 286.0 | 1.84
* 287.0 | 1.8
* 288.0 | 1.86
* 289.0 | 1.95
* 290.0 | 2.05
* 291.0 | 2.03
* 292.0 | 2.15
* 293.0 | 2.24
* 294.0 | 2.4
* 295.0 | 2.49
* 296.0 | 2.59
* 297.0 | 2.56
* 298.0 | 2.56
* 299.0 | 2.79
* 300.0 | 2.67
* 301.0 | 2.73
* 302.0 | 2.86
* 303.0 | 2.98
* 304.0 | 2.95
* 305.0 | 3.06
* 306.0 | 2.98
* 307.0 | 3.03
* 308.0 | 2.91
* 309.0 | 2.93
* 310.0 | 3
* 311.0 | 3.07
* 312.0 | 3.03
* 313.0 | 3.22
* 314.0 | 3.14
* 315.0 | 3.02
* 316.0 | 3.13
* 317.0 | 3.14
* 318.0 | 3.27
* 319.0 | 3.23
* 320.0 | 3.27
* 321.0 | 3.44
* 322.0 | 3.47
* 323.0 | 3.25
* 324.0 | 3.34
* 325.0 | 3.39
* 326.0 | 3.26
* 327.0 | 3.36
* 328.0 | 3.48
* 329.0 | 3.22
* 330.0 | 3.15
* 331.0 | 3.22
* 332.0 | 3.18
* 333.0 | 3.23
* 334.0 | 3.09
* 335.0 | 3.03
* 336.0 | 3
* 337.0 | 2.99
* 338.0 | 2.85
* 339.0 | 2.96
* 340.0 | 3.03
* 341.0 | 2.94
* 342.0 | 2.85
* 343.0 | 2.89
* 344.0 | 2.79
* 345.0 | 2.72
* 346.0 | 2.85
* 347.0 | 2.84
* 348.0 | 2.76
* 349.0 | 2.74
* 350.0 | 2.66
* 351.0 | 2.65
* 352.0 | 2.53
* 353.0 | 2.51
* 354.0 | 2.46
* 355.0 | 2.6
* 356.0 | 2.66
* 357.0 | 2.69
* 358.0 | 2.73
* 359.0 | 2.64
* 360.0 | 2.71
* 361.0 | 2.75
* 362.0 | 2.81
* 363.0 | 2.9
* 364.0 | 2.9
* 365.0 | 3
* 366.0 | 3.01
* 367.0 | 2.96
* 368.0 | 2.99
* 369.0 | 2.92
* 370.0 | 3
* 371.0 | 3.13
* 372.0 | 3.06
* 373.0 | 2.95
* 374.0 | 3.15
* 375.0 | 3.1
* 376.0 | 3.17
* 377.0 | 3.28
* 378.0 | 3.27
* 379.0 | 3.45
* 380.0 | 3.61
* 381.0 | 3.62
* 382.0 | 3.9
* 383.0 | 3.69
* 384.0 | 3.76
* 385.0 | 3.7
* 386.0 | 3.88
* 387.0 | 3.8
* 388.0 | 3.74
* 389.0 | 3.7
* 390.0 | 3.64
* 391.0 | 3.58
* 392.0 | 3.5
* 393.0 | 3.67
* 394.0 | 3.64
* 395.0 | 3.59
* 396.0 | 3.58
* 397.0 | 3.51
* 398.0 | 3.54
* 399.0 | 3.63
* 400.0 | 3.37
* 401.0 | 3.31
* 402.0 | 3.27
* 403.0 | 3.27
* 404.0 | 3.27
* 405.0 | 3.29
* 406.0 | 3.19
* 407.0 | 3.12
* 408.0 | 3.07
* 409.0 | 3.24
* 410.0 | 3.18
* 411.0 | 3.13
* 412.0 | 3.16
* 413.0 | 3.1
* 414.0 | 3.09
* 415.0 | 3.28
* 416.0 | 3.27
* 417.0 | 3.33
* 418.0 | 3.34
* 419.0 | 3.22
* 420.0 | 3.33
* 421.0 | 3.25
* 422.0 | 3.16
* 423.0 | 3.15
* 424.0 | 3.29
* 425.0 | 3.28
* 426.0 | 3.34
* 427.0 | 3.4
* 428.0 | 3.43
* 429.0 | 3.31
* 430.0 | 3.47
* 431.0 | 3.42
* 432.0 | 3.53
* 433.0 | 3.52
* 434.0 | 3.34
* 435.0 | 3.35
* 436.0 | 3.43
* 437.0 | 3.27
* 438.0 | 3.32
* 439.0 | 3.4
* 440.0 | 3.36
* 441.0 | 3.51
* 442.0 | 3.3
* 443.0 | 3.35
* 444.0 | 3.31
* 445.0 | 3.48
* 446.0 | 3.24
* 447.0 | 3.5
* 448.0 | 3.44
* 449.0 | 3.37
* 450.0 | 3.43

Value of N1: 369.0 yr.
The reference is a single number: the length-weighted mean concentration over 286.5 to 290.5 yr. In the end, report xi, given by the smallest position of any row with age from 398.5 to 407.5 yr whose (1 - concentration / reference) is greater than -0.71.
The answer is 402.0 yr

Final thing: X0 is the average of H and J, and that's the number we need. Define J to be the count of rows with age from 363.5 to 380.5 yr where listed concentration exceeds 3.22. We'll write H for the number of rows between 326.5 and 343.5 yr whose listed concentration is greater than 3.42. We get 2.5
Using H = 1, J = 4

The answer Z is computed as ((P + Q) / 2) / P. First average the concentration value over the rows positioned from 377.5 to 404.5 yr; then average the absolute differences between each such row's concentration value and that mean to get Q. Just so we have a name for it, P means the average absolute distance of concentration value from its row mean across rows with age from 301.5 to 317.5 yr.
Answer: 1.5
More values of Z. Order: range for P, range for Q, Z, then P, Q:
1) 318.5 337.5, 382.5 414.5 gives 1.5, 0.114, 0.23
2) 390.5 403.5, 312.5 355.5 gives 1.5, 0.118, 0.23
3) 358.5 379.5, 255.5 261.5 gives 0.7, 0.148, 0.07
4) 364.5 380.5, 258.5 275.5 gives 0.8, 0.145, 0.10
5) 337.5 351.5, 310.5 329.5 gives 1.1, 0.089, 0.11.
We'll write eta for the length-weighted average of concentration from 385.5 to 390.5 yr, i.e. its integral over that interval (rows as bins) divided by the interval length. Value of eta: 3.8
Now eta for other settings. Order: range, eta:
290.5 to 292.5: 2.1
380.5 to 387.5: 3.8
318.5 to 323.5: 3.3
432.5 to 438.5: 3.4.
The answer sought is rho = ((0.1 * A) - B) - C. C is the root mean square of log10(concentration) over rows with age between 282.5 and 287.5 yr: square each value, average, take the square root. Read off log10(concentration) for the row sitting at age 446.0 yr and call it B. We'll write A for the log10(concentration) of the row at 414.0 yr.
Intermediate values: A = 0.49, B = 0.51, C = 0.29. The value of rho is -0.75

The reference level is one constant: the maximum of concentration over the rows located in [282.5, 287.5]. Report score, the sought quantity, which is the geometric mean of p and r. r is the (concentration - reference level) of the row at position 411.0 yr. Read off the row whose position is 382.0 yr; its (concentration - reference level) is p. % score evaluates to 1.33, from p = 1.77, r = 1.00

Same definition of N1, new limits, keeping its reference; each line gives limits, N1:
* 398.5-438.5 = 408.0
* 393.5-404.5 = 402.0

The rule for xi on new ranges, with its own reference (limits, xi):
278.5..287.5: 279.0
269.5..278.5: 274.0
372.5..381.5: 373.0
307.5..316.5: 308.0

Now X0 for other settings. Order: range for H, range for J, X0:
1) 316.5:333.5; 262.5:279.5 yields 7.0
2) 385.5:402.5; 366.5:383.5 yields 10.5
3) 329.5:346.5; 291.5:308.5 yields 0.0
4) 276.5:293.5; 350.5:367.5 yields 0.0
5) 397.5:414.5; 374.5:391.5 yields 8.5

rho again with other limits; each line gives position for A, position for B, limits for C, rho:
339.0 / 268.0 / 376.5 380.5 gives -1.03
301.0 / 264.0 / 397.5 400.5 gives -1.05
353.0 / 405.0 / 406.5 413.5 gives -0.97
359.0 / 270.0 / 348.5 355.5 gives -0.92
